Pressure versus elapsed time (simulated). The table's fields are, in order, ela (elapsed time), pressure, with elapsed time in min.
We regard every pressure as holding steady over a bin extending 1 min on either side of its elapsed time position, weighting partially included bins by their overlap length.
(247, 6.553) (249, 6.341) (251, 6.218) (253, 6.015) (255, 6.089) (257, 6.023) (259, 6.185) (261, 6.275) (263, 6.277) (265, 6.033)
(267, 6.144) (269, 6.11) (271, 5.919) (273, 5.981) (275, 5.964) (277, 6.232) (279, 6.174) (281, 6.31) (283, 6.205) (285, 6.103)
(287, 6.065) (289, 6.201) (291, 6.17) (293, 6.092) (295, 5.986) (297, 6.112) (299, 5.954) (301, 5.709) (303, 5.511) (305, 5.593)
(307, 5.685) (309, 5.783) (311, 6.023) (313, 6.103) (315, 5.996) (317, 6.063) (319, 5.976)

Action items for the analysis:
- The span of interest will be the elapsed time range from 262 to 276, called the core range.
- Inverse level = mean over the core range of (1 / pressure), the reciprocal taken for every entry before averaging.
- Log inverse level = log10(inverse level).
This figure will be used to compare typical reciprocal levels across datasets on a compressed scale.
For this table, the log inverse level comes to -0.782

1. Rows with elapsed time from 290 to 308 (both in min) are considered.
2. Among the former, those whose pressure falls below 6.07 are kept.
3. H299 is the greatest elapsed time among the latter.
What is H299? 307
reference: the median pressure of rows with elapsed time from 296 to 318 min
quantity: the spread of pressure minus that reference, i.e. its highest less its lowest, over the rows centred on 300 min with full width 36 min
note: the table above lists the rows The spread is 0.69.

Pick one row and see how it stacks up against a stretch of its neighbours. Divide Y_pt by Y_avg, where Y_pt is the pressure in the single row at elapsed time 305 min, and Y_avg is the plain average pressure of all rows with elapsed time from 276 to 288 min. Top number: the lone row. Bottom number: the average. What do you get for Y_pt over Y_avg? 0.905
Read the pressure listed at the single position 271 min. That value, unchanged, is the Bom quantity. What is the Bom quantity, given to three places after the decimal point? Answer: 5.919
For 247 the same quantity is 6.553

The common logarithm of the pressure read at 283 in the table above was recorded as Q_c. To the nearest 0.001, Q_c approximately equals 0.793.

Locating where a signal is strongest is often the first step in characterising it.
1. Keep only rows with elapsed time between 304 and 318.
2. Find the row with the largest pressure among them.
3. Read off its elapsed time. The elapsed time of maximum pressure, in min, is 313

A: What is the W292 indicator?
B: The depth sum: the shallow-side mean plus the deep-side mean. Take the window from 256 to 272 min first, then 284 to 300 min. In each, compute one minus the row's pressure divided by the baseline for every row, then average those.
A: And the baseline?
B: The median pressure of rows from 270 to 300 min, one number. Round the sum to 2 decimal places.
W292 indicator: 0.00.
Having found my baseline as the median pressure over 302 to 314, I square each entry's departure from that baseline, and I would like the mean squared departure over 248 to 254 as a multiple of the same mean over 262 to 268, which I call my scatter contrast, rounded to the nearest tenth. 1.2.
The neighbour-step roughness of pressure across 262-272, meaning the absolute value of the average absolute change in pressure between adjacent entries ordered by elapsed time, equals 0.145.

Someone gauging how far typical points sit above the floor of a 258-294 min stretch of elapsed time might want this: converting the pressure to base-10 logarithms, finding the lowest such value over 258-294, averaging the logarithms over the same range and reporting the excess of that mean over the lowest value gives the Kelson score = 0.016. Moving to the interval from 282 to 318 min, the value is 0.034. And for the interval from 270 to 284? 0.014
